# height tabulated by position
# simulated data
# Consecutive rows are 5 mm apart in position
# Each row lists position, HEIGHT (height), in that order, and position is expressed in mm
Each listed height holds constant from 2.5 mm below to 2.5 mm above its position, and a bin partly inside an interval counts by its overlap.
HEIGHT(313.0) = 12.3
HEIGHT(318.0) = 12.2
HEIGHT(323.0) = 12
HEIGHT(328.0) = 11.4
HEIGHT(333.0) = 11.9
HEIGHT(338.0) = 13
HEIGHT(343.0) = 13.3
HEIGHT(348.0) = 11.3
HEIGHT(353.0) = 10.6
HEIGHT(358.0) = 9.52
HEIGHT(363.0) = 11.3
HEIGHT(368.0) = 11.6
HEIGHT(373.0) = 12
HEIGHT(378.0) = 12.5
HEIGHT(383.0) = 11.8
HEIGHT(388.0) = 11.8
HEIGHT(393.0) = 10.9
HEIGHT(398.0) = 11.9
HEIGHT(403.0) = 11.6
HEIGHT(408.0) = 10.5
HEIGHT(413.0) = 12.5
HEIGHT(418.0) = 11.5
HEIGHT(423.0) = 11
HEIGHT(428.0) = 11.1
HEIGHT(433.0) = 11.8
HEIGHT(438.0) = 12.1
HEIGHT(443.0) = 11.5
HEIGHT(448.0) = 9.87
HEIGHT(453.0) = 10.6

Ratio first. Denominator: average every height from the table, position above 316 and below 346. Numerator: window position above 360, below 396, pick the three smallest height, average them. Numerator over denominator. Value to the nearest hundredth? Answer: 0.92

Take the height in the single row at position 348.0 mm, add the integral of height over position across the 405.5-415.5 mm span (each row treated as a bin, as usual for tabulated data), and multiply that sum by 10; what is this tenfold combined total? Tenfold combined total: 1263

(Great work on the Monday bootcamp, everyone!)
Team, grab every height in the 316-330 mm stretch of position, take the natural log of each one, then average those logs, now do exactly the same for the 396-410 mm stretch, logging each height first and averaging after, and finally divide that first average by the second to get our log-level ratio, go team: 1.02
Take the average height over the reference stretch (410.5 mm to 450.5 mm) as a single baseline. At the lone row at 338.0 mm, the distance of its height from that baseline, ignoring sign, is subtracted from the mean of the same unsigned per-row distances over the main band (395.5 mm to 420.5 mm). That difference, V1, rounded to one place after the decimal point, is -1.0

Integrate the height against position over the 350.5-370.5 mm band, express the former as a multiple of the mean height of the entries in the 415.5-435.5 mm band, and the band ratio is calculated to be 19.0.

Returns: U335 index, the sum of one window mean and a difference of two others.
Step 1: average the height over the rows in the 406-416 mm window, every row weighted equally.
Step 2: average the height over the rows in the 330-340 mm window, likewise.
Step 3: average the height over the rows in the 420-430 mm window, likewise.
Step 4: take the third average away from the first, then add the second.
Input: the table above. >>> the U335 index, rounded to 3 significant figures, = 12.9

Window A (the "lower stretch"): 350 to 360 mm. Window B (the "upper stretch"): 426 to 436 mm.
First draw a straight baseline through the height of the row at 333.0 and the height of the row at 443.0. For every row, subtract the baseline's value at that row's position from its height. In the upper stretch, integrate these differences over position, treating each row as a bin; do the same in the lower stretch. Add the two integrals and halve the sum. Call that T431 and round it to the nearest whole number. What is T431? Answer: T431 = -9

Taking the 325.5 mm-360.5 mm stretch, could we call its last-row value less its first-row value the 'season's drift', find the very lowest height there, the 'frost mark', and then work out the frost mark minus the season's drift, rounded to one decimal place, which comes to 11.4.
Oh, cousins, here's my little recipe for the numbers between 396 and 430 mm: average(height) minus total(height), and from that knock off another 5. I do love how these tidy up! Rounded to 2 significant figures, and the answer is -74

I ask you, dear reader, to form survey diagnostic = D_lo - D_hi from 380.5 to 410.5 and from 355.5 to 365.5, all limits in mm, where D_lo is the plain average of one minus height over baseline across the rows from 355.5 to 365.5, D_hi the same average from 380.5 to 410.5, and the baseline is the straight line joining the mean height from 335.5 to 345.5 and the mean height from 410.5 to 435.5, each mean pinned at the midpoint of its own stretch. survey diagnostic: 0.128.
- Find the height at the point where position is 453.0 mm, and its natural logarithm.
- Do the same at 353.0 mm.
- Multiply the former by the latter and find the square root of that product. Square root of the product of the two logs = 2.36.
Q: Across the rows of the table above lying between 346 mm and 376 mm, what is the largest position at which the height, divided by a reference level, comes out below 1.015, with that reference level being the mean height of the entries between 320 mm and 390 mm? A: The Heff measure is 368.0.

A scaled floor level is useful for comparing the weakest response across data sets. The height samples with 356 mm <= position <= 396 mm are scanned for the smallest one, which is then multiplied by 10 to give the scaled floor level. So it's 95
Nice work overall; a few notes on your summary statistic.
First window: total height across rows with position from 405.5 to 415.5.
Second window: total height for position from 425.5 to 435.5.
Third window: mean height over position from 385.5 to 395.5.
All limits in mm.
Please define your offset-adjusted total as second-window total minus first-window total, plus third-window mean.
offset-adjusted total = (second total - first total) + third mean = 11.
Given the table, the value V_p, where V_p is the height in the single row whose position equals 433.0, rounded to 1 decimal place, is 11.8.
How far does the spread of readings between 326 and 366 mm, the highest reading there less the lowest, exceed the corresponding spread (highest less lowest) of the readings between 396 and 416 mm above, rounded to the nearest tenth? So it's 1.8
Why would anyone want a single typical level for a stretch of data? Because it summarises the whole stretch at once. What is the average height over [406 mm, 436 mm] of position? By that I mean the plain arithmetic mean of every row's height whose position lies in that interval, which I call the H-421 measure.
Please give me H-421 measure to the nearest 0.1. 11.4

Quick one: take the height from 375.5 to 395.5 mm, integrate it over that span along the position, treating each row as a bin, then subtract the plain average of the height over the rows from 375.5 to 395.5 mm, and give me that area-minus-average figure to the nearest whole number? 223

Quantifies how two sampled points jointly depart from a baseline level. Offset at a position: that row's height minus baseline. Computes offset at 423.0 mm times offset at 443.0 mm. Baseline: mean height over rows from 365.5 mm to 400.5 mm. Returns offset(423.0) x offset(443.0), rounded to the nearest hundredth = 0.22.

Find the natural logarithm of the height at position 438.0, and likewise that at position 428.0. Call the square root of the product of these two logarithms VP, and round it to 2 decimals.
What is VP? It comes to 2.45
